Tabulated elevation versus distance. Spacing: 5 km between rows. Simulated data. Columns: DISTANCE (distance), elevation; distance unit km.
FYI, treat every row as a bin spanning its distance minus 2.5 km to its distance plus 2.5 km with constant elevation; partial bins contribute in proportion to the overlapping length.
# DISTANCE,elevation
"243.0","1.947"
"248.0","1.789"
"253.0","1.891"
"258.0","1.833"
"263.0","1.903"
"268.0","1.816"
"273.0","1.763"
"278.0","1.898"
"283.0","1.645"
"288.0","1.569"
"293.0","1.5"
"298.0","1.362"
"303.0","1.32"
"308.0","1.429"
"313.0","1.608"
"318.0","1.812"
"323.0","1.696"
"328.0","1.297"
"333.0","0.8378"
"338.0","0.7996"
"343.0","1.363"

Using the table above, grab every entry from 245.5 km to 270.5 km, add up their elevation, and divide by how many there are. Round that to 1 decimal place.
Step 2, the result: 1.8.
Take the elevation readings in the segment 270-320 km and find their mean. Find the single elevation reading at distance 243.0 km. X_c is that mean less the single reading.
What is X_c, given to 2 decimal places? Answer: -0.36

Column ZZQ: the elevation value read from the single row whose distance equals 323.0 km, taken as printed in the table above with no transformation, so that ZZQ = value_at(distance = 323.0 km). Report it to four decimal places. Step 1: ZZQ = 1.6960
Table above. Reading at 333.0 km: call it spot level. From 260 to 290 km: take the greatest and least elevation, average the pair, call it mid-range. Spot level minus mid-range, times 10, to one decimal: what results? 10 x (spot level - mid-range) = -9.0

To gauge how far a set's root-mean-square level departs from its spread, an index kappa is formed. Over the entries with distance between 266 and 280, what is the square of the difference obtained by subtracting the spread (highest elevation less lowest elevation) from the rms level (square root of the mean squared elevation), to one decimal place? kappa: 2.9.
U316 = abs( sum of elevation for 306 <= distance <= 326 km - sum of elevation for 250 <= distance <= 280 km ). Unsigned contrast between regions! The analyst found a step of 5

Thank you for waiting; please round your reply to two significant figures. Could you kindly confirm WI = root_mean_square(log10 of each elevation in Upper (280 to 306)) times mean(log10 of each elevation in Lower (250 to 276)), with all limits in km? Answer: 0.046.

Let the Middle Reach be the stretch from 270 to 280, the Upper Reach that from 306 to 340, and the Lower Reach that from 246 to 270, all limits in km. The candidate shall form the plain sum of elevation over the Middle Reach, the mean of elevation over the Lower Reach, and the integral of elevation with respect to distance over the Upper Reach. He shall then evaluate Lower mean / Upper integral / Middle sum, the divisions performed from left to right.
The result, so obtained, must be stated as 0.011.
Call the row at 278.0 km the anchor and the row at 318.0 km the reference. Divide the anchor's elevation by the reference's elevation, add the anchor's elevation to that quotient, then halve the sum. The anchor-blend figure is 1.47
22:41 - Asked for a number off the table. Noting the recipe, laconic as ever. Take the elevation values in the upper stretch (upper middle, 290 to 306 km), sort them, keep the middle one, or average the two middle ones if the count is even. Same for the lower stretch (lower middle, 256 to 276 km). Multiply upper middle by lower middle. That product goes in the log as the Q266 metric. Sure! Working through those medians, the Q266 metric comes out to 2.48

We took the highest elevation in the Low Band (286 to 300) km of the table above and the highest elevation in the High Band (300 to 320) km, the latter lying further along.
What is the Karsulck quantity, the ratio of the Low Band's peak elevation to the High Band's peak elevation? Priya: 0.9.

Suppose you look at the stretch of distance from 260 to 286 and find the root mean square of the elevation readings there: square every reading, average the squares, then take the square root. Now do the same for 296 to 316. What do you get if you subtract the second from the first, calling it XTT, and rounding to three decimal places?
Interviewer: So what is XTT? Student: 0.374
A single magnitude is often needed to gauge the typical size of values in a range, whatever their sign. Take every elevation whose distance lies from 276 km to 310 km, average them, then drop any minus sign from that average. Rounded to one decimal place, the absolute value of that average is 1.5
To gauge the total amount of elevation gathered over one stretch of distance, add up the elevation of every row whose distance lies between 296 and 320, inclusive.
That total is 7.53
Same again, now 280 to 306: 7.40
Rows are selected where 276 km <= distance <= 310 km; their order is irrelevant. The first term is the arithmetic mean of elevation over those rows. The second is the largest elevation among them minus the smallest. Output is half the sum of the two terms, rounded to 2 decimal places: 1.05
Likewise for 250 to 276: 0.99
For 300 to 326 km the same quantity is 1.03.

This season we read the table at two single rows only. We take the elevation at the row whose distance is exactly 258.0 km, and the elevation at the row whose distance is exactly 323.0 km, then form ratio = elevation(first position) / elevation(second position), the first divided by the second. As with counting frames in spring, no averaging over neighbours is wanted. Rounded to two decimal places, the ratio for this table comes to 1.08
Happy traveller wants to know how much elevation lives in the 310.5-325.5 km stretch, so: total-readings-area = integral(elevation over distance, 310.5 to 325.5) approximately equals 26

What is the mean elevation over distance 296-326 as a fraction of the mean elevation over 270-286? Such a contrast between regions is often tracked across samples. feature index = 0.9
